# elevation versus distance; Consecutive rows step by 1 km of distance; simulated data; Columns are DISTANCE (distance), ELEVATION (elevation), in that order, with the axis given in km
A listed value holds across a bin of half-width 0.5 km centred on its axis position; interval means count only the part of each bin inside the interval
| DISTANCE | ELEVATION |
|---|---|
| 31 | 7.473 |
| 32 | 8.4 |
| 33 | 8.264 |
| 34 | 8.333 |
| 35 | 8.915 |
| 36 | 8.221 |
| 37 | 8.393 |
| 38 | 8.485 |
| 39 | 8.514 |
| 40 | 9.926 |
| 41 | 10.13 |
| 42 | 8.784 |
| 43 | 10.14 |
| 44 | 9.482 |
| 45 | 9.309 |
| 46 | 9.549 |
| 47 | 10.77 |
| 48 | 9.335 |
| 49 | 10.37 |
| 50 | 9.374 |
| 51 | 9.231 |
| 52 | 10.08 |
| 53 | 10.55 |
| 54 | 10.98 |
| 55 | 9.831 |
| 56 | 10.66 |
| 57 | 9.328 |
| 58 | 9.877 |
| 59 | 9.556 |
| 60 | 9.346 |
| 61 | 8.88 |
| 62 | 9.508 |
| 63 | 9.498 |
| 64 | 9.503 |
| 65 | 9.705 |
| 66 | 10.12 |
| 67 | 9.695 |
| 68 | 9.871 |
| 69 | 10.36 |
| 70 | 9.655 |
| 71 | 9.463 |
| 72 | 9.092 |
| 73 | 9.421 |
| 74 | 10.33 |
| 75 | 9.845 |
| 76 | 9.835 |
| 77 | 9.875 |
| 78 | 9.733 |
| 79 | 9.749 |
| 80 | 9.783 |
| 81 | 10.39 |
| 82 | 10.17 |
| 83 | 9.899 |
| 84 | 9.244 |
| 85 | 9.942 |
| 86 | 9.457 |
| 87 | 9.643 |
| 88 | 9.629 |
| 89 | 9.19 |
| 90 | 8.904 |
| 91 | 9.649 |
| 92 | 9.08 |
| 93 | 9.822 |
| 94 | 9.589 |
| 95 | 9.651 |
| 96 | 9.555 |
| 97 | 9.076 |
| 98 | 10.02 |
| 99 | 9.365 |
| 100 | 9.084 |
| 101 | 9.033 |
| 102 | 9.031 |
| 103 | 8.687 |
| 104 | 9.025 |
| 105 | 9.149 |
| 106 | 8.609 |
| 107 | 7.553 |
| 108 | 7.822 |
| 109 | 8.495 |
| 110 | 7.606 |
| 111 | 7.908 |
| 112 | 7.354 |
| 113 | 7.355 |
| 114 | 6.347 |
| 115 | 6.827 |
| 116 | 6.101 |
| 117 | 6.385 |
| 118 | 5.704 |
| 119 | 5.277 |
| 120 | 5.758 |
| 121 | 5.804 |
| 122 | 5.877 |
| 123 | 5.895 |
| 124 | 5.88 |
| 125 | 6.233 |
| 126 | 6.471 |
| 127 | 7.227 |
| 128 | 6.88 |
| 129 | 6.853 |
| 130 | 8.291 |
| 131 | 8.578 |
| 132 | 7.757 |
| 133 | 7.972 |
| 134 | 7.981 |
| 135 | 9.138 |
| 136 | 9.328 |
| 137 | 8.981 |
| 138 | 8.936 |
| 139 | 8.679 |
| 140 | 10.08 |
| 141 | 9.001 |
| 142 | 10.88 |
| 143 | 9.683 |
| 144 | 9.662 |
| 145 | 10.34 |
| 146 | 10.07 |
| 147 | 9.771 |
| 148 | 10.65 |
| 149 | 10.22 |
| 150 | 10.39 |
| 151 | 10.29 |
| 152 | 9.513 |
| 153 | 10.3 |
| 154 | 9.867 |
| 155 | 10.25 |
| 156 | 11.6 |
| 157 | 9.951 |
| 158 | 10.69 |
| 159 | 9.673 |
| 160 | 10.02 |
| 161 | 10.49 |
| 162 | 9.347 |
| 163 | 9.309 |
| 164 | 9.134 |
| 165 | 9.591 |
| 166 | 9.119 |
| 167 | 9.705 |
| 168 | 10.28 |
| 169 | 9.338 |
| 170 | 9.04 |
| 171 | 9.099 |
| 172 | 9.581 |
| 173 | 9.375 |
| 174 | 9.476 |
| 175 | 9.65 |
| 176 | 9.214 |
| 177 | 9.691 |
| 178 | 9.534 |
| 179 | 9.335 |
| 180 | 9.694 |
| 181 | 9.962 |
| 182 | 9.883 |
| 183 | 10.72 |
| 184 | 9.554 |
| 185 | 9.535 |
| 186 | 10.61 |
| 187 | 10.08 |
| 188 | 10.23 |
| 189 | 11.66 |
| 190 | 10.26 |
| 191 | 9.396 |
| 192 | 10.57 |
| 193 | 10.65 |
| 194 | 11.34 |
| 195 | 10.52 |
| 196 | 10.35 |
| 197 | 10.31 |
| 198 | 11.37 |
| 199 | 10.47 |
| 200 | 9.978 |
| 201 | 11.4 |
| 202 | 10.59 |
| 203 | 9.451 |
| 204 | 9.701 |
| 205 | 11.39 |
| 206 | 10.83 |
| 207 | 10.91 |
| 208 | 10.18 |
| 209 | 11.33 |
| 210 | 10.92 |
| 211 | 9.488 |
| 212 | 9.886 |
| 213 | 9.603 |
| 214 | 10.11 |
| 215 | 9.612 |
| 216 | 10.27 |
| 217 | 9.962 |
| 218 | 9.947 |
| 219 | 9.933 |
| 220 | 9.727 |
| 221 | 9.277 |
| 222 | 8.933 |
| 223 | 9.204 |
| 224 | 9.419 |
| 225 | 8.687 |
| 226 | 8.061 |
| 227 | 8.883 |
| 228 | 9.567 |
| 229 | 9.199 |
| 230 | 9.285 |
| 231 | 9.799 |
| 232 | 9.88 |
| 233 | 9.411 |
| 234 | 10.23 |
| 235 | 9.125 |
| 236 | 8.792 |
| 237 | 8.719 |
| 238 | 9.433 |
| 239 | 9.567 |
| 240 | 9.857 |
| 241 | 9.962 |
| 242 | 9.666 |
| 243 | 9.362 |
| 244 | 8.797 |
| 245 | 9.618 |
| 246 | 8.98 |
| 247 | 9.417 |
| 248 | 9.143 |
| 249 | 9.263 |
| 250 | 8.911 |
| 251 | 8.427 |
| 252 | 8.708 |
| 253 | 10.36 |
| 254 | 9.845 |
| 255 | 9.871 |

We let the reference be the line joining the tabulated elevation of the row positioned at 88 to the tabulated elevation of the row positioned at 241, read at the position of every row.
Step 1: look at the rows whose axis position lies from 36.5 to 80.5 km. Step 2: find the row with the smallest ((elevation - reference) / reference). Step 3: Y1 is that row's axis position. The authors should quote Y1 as 37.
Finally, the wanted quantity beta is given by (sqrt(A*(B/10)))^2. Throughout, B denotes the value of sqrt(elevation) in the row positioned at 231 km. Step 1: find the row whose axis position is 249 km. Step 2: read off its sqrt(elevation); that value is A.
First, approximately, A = 3.04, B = 3.13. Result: 0.95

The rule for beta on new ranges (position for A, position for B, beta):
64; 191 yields 0.94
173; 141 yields 0.92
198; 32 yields 0.98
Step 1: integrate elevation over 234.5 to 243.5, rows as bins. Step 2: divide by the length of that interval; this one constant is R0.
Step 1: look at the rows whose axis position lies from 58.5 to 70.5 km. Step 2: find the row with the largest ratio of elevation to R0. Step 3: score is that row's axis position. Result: 69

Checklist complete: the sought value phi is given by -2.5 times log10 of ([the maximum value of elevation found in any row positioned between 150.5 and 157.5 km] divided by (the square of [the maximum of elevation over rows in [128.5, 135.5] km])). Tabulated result 2.14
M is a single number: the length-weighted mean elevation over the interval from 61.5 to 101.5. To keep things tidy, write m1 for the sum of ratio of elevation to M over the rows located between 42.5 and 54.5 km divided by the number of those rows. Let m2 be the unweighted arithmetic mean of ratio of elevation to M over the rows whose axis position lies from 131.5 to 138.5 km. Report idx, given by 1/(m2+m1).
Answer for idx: 0.520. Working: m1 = 1.03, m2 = 0.89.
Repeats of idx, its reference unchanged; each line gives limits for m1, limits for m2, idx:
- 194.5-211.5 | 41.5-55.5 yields 0.473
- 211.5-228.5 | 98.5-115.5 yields 0.545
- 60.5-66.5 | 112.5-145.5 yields 0.561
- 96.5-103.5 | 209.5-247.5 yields 0.516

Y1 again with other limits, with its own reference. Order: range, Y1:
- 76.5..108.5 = 107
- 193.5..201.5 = 200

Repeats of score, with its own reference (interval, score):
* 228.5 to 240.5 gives 234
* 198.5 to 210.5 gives 201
